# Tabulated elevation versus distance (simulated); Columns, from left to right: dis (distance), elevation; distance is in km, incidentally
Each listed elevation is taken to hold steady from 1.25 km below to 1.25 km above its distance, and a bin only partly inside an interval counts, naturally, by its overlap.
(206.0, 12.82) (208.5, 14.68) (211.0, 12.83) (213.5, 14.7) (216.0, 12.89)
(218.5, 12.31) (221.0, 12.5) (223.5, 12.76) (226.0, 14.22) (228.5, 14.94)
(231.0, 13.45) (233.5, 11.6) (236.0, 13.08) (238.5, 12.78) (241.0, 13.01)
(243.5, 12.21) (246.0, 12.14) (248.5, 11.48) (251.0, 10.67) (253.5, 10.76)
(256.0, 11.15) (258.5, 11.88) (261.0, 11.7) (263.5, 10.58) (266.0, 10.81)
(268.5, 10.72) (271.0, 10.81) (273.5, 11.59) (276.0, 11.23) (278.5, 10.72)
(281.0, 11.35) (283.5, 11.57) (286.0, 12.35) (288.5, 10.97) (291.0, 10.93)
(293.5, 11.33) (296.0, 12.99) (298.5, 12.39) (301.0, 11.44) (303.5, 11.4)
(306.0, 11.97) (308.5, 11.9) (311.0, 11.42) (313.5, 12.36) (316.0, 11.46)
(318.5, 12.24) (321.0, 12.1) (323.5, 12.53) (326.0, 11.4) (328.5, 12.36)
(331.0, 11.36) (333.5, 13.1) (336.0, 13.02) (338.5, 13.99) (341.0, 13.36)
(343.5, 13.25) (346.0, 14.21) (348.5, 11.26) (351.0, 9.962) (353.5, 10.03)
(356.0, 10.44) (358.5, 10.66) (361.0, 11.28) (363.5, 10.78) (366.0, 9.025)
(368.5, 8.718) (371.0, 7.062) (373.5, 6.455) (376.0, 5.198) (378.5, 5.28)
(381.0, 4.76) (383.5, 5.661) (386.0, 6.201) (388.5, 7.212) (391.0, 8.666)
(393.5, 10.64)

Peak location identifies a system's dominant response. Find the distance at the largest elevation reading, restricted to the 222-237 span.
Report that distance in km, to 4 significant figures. 228.5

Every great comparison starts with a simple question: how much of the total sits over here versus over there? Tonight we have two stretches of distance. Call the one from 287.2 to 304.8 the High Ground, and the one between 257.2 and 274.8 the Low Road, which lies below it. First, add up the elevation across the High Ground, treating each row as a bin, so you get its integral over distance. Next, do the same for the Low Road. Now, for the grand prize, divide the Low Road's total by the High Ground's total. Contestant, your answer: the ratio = 0.96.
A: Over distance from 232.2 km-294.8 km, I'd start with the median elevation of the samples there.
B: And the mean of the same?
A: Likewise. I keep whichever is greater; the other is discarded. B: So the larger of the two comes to 11.5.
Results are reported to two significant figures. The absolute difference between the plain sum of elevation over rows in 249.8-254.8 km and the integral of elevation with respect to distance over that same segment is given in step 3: 32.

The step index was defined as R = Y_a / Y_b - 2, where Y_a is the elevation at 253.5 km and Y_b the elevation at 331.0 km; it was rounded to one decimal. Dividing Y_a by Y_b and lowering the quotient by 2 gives -1.1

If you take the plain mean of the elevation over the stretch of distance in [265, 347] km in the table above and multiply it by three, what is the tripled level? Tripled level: 35.9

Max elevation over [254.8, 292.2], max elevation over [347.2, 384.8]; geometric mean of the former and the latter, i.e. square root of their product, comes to 11.8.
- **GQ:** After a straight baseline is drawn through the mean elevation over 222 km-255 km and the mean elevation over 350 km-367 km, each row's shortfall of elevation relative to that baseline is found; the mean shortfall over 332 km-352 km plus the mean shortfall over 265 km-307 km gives -1.9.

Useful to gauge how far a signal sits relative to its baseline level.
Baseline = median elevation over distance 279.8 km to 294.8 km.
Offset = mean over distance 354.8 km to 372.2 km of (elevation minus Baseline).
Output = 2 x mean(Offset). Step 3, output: -3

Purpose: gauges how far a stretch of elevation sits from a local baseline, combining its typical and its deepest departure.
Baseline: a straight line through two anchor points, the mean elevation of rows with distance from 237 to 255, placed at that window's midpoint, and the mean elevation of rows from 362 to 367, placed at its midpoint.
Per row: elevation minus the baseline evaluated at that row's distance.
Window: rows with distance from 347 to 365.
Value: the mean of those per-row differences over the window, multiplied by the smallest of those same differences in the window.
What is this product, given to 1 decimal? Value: -0.1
